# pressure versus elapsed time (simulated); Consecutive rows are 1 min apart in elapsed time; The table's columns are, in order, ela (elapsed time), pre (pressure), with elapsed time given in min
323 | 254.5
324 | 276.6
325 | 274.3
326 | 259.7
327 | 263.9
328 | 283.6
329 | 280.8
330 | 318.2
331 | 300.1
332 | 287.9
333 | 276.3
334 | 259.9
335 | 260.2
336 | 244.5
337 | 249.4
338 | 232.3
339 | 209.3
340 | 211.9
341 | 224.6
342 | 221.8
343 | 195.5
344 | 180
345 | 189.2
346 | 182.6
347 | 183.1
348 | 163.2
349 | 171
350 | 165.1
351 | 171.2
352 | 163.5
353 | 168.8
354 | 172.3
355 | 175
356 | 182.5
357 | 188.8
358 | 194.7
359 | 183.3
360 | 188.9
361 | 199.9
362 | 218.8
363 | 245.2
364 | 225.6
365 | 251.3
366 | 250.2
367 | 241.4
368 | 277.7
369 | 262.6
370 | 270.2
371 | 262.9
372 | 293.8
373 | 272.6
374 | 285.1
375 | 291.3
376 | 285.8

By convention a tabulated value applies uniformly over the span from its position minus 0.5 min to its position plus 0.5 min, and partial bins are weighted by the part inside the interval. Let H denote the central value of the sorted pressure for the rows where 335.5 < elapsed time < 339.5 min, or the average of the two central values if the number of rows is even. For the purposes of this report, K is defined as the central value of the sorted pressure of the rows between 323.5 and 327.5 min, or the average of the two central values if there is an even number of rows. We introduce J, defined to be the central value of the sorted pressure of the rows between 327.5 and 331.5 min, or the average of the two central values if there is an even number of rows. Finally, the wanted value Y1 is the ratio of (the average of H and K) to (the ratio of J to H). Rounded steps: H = 238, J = 292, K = 269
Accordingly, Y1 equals 207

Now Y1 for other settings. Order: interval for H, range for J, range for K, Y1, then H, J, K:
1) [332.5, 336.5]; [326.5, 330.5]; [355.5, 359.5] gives 206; 260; 282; 186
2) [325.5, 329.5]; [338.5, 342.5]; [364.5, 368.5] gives 328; 272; 217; 251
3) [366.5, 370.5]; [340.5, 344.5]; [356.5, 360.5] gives 291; 266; 209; 189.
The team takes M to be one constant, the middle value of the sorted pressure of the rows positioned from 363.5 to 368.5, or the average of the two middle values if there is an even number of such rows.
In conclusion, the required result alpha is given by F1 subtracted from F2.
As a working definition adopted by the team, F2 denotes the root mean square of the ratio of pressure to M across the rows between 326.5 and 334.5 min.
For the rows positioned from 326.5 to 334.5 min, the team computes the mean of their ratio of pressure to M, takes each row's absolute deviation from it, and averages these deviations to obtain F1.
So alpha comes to 1.08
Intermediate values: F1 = 0.055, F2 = 1.1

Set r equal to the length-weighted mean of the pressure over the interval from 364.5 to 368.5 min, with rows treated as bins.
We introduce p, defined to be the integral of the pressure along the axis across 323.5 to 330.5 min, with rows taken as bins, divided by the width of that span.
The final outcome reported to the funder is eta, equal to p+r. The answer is 535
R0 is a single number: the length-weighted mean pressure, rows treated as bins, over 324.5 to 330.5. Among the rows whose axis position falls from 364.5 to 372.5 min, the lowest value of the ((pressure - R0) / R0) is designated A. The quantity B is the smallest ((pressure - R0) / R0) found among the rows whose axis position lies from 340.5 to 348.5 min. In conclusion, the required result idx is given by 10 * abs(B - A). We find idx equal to 2.8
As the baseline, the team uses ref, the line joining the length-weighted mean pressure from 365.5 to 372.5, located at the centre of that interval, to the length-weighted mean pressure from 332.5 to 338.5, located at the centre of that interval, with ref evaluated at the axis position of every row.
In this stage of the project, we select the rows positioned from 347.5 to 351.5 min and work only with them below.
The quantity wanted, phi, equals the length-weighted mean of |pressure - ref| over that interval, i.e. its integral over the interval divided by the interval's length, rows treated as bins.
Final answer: 91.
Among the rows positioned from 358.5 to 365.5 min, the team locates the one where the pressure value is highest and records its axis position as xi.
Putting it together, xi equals 365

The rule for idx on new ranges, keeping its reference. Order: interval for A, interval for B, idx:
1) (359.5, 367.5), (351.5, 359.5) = 0.9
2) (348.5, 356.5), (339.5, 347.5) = 0.6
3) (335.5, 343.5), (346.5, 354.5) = 1.2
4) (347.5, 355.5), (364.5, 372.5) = 2.8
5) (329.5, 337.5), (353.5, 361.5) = 2.6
